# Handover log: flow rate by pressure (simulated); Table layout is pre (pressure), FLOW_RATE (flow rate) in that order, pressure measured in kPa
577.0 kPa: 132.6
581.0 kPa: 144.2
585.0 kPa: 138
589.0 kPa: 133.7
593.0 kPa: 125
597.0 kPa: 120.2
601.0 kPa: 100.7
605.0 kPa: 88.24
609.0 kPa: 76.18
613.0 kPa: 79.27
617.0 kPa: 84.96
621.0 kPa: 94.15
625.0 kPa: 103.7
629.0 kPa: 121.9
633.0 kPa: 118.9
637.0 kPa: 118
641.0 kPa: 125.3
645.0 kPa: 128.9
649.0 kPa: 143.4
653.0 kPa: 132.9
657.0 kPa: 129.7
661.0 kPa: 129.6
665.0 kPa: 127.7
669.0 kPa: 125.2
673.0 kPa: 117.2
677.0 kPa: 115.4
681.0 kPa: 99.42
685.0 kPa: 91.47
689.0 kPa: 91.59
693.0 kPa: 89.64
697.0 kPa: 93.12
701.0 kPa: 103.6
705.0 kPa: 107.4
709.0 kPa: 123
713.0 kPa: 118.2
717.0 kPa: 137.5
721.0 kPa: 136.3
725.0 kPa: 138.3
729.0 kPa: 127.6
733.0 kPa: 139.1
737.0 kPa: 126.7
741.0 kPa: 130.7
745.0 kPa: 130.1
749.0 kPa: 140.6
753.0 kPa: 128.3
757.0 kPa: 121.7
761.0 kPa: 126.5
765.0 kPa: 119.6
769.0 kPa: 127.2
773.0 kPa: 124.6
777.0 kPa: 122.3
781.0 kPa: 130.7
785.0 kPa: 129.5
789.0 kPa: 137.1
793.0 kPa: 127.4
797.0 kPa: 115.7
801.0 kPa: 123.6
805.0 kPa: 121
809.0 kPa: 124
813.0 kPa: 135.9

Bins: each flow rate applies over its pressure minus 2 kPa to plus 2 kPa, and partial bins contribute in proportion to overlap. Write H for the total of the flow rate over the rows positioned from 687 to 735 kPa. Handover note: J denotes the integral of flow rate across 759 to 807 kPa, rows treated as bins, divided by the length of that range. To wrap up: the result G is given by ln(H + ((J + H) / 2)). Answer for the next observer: 7.68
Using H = 1405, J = 125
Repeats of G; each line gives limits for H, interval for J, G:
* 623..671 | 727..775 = 7.75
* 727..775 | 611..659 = 7.77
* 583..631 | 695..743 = 7.58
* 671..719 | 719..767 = 7.60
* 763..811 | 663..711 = 7.74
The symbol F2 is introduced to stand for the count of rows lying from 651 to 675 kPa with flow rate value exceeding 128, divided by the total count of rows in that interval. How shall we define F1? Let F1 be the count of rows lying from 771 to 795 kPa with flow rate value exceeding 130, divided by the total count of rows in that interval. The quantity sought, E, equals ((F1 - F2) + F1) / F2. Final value 0.3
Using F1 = 0.33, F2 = 0.5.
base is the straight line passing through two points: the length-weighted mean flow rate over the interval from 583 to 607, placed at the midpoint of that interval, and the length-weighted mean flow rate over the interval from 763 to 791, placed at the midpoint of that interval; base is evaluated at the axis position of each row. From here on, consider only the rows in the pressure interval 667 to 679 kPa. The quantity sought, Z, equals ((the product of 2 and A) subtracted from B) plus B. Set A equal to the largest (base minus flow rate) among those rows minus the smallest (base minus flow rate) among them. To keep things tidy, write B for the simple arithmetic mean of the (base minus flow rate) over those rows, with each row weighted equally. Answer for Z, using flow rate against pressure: -15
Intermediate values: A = 10.2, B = 3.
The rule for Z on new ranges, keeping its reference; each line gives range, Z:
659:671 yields -22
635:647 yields -29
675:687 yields -9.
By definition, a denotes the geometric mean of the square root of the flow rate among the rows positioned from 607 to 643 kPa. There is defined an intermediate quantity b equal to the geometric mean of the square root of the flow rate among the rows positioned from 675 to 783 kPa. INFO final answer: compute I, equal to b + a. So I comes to 20.9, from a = 10.0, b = 10.91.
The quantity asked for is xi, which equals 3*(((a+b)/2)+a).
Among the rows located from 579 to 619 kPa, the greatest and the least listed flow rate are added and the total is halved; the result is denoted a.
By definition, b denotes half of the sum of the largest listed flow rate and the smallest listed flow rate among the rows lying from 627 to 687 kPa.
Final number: 672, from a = 110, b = 117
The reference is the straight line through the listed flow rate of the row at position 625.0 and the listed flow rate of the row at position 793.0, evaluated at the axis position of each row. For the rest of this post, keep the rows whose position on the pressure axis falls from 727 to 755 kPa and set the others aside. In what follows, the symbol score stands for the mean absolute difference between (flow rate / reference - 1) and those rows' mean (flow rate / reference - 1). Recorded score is 0.04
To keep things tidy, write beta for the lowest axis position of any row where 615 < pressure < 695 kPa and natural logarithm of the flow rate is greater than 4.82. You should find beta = 641.0 kPa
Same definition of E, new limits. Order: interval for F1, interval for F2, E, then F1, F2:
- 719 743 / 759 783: 7.0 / 0.67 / 0.2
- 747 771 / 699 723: 0.0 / 0.17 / 0.3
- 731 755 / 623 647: 7.0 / 0.67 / 0.2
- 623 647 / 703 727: -1.0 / 0.00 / 0.5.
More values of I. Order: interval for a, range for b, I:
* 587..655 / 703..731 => 21.7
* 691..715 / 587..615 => 20.3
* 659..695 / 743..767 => 21.7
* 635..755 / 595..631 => 20.7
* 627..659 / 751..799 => 22.5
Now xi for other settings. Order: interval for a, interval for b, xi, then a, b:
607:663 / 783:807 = 684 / 110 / 126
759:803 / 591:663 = 733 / 126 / 110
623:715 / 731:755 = 725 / 117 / 134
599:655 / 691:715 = 654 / 110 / 106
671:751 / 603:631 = 667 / 115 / 99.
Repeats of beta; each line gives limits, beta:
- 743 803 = 745.0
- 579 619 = 581.0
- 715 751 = 717.0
